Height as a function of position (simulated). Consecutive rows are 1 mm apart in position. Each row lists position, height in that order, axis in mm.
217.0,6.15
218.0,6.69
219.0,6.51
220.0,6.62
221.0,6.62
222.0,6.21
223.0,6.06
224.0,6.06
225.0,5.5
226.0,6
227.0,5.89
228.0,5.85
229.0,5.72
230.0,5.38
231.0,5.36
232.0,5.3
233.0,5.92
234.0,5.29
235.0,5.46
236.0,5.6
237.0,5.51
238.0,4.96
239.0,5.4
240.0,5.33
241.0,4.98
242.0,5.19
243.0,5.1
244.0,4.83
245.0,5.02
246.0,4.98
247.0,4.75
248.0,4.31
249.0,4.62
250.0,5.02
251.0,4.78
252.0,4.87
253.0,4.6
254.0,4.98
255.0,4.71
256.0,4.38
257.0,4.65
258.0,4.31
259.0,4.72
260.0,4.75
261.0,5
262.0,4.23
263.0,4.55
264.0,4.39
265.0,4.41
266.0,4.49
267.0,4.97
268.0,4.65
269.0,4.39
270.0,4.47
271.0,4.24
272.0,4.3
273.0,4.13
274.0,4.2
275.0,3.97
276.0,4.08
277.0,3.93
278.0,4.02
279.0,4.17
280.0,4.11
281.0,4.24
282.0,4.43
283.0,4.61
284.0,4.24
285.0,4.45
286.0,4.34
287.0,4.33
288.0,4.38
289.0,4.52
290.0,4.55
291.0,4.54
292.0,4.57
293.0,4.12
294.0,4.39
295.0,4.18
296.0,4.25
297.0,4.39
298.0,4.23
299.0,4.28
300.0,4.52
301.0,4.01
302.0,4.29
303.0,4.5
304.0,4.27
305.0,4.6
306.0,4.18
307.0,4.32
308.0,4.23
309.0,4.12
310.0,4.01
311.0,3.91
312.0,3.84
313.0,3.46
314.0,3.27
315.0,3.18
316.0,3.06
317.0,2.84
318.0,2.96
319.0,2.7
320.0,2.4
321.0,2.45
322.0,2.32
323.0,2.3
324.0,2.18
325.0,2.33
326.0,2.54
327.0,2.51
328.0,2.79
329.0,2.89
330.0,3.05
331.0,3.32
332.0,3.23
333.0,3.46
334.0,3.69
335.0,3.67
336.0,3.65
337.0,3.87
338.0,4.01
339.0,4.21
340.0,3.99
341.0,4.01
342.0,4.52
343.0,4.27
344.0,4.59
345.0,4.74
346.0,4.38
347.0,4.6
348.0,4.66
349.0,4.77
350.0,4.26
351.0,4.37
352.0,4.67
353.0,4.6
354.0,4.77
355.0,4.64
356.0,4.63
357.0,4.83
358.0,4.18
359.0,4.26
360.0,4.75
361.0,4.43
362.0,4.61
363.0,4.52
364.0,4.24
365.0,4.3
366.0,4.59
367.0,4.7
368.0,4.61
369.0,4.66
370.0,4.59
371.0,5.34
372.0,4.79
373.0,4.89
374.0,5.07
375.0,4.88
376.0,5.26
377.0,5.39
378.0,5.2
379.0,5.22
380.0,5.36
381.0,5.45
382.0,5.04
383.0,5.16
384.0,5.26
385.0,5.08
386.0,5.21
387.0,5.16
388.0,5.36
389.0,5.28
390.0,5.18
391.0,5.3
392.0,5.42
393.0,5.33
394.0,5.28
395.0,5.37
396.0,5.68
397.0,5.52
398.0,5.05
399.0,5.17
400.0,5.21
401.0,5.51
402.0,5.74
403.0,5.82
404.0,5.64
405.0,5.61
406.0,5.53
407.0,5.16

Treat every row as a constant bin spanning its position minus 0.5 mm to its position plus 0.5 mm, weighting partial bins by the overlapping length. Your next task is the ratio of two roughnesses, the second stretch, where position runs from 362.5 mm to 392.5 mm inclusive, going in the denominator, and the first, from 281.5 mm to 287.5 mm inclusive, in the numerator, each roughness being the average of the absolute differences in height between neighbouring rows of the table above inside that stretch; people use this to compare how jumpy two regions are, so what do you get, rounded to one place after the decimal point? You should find 1.0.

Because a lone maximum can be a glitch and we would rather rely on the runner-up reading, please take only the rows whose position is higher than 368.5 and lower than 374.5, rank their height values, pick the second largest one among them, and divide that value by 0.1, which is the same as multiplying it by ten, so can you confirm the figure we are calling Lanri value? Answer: 50.7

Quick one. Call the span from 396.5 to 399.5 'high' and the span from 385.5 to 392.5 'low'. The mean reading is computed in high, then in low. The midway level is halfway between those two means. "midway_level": 5.3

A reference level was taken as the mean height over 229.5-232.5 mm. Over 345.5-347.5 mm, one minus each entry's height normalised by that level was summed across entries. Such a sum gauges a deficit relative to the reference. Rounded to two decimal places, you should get 0.32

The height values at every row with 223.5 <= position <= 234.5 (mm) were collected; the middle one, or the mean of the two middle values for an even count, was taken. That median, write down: 5.7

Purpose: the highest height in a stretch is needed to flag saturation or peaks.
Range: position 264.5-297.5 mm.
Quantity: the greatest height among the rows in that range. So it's 4.97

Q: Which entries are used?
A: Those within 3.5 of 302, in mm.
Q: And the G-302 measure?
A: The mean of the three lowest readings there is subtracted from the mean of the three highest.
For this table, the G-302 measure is 0.35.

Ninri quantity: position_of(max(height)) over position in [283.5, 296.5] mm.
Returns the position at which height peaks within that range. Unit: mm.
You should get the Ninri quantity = 292.0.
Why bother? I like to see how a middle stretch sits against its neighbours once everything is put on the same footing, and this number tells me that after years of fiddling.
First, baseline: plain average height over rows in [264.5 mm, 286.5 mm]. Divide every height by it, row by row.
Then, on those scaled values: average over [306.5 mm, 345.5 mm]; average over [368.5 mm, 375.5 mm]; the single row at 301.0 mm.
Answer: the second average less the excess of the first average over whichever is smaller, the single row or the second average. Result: 1.27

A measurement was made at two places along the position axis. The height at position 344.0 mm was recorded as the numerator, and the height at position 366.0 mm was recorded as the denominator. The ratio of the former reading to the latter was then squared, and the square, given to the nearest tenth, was 1.0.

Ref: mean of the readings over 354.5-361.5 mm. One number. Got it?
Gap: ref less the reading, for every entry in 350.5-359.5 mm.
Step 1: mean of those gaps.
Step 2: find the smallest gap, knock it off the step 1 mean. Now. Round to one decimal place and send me 0.3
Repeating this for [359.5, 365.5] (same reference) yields 0.3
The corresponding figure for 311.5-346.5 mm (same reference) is 1.4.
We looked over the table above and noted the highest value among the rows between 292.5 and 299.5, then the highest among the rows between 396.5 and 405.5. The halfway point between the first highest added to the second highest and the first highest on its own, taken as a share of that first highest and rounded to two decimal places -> 1.66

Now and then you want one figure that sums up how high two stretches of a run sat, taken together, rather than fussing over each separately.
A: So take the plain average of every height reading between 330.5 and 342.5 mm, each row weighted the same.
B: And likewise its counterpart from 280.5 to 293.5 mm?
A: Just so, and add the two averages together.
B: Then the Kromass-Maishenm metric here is 8.2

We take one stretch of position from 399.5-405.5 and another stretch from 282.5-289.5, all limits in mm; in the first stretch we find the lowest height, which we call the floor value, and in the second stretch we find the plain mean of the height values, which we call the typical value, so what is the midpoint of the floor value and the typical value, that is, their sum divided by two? 4.8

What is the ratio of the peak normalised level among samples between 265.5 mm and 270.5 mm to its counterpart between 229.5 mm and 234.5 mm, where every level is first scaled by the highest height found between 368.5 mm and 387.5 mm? 0.84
